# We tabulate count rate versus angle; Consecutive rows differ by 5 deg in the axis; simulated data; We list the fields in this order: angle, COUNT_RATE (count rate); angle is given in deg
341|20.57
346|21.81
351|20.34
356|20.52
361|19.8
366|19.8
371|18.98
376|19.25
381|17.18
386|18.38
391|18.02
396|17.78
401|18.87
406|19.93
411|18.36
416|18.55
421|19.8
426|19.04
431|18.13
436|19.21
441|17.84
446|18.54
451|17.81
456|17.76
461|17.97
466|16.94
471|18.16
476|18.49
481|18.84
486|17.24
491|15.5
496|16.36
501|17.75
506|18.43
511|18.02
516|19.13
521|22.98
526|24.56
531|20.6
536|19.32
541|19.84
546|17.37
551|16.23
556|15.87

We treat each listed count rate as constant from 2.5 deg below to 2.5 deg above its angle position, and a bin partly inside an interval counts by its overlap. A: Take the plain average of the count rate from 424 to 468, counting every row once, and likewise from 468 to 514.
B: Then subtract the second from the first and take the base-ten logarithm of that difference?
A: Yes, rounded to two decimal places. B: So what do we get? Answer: -0.31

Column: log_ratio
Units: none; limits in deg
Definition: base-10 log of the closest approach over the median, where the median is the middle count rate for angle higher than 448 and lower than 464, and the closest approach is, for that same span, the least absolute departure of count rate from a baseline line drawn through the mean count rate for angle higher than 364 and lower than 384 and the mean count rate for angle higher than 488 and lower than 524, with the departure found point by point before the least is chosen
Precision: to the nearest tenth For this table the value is -1.5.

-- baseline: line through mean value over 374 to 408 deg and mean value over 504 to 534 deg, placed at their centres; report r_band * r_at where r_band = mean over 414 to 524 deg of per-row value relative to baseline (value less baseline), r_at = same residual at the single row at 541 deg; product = 1.7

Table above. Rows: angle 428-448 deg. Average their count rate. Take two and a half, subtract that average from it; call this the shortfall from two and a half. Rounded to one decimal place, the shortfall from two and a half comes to -15.9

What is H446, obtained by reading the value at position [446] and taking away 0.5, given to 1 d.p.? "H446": 18.0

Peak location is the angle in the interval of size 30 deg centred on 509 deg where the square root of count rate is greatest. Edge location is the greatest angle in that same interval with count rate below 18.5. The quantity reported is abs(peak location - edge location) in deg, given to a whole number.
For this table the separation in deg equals 10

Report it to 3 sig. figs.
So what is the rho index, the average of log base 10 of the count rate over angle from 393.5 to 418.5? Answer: 1.27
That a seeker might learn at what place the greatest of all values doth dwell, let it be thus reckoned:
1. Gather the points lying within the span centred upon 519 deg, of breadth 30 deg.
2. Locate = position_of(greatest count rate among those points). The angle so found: 526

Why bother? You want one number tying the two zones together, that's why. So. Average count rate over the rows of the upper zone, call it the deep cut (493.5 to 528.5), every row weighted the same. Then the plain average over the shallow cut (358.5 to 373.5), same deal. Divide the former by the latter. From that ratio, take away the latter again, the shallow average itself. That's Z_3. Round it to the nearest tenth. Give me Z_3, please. -18.5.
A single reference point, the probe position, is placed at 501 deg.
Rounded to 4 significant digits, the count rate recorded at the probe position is 17.75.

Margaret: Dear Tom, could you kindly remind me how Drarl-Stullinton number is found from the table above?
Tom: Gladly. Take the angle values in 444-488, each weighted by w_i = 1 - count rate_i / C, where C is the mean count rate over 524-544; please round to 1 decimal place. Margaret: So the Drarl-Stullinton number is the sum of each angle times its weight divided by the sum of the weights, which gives 466.1 deg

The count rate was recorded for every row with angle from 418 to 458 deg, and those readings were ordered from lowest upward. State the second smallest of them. 17.81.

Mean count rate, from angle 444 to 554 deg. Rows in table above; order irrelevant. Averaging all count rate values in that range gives 18.5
